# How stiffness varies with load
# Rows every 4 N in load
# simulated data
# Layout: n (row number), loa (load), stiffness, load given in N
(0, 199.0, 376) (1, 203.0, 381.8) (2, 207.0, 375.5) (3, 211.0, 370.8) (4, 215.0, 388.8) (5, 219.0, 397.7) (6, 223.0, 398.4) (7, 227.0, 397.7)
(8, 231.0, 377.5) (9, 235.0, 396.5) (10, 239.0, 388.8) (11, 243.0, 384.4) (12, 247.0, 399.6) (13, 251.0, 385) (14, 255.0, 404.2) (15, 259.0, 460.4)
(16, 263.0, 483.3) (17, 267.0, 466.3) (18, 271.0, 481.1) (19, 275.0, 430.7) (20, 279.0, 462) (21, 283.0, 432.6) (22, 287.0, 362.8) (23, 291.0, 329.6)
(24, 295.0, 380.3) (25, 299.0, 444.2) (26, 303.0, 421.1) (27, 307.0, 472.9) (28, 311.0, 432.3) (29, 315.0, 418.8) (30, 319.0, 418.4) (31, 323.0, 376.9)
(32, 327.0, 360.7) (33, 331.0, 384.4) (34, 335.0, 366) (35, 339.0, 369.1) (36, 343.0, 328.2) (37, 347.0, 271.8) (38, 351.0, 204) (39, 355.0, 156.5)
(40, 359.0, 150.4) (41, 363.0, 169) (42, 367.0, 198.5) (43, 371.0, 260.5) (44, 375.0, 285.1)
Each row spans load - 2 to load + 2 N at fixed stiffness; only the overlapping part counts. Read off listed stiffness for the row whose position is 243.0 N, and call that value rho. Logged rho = 384.4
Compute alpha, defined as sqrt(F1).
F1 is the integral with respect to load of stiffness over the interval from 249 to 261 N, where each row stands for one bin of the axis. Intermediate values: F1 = 4998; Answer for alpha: 71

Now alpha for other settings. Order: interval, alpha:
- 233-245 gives 68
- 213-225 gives 69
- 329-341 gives 67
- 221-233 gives 69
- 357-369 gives 46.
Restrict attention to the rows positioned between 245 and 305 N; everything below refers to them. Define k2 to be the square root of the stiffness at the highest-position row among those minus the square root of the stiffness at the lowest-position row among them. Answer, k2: 1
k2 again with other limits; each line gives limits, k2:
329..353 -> -5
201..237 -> 0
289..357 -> -6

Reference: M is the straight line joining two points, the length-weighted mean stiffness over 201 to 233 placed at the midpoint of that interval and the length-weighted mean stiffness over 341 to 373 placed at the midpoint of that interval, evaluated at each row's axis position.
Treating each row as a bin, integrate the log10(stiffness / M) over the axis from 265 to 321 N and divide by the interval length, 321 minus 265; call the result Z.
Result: 0.16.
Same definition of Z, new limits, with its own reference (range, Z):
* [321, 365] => 0.06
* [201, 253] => 0.02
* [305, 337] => 0.19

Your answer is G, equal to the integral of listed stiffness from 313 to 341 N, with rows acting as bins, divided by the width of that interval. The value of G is 385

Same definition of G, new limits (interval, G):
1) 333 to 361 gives 264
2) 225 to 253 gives 390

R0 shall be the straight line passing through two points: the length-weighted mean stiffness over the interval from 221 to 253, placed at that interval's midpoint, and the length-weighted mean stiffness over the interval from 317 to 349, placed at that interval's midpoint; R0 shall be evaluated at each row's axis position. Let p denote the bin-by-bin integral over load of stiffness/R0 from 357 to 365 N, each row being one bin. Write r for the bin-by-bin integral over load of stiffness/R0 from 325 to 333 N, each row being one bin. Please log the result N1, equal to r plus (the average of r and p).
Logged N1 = 14.2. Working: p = 3.6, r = 8.3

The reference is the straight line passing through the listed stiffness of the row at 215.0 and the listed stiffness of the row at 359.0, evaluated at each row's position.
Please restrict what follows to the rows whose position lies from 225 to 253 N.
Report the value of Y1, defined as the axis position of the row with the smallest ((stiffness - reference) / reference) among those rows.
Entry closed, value 231.0 N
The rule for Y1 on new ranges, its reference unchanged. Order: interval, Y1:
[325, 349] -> 347.0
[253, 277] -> 255.0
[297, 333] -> 303.0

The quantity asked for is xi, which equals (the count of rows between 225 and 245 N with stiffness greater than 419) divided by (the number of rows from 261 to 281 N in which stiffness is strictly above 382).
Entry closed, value 0.00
